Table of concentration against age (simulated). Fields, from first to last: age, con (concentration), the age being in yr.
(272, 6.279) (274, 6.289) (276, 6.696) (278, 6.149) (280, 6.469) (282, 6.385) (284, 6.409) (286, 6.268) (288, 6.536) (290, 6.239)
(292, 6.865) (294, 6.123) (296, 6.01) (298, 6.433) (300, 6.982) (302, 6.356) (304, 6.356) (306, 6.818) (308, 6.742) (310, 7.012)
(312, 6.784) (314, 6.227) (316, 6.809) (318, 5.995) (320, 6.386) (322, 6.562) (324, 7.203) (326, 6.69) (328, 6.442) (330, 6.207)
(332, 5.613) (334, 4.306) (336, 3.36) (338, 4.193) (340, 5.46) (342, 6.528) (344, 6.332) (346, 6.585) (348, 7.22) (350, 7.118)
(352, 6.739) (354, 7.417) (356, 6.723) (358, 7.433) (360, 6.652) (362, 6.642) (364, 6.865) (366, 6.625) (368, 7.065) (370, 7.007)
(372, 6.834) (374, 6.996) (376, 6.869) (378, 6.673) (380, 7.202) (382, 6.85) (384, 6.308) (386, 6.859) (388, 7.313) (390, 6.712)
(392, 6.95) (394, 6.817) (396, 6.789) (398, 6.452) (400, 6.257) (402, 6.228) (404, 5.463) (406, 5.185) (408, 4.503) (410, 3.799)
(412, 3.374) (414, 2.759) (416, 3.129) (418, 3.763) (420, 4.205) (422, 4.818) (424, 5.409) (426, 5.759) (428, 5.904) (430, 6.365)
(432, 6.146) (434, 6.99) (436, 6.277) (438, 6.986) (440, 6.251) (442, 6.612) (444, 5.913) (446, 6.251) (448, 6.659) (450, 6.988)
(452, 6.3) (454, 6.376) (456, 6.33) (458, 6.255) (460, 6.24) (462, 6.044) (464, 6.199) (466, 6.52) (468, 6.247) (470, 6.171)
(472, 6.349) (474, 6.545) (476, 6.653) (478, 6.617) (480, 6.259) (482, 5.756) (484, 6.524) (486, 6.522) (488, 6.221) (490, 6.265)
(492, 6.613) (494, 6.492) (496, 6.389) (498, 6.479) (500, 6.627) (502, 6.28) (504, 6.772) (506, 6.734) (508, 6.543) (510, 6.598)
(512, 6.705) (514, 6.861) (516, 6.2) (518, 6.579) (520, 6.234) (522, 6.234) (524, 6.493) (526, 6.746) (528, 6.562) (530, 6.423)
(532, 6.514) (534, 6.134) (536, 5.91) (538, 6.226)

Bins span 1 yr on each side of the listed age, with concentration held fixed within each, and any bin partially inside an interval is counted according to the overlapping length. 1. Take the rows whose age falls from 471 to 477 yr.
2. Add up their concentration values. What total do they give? 20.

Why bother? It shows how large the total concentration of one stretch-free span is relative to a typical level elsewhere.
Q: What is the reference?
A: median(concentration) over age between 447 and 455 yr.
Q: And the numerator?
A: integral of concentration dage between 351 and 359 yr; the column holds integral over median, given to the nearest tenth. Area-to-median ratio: 8.7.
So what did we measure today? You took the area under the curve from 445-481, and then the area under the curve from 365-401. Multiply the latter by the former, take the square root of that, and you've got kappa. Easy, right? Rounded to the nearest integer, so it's 237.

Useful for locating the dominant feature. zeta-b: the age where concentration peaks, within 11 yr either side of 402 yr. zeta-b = 392 yr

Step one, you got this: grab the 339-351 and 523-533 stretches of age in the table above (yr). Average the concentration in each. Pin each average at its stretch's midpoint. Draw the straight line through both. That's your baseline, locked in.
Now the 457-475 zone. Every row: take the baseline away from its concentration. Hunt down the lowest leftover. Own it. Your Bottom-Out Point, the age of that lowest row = 462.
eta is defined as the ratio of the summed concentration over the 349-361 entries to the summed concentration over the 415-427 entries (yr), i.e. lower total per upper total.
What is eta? 1.6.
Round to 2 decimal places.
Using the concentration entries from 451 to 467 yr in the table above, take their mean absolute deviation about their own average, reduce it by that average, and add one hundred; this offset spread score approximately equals 93.82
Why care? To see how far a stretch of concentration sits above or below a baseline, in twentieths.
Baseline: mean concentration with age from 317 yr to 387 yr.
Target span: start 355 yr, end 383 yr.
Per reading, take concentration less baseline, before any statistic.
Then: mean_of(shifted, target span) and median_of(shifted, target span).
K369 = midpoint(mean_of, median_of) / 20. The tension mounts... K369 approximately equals 0.021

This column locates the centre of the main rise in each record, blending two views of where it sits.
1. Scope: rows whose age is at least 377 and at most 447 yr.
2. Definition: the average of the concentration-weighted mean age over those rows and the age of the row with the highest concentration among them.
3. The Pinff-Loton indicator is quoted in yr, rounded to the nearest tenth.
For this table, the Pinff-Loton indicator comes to 399.6 yr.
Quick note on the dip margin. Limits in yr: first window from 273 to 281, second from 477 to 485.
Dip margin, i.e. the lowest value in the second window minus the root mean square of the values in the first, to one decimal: -0.6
